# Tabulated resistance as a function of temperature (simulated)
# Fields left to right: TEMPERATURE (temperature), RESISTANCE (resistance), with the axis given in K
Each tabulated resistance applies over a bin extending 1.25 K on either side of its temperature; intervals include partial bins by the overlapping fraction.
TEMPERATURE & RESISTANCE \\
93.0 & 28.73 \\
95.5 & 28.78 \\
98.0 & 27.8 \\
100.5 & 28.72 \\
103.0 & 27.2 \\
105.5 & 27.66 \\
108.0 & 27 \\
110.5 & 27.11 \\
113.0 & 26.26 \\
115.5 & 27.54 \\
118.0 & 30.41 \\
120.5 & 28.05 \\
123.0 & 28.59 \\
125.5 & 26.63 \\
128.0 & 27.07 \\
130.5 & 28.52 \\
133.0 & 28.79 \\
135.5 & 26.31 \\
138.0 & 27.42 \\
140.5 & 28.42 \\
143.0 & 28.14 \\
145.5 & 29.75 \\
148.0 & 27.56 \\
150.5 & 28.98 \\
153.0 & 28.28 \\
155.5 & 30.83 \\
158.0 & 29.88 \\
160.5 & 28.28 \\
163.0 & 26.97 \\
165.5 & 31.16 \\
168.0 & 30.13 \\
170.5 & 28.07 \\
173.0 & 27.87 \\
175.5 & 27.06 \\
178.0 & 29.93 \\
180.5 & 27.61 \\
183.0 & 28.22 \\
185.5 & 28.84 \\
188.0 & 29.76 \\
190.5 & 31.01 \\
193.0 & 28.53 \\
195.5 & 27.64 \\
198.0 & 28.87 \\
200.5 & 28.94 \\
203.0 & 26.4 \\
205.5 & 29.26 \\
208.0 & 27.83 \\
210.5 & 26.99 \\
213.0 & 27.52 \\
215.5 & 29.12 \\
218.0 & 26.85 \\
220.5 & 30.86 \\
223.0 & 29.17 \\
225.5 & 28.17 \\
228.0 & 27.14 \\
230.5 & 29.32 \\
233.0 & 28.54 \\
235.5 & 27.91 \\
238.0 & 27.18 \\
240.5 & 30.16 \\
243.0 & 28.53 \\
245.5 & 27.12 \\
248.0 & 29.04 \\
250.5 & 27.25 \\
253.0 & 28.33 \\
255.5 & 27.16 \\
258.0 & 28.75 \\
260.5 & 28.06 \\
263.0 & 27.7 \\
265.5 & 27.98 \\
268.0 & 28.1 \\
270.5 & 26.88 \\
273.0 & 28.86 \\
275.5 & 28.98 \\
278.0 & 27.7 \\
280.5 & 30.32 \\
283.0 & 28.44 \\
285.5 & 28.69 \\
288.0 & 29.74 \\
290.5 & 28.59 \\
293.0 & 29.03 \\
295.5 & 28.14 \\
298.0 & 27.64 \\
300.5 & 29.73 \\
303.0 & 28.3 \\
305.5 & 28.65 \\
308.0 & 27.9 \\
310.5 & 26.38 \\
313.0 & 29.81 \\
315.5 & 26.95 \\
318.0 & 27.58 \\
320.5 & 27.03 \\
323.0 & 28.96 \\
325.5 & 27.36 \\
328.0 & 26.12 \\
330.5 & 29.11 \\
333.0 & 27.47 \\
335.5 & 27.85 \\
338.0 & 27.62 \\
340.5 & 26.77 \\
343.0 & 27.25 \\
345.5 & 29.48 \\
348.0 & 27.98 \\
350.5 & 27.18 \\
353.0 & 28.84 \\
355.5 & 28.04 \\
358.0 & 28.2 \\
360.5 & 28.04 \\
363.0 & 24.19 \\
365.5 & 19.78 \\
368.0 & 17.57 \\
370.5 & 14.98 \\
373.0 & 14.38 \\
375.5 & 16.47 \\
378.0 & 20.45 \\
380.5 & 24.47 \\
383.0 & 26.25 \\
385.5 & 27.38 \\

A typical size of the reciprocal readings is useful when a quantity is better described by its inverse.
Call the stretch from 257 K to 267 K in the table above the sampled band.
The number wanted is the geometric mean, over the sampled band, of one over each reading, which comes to 0.0356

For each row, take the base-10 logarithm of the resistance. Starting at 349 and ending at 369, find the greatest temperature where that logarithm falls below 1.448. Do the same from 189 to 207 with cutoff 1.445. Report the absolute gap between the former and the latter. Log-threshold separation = 165.0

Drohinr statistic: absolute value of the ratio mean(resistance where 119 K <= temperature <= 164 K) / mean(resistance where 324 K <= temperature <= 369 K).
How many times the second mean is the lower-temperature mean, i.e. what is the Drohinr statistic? 1.06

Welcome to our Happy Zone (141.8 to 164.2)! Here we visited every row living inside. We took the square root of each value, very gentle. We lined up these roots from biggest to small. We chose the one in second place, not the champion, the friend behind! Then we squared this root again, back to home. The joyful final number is 29.9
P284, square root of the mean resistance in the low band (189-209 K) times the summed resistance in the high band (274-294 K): 81.3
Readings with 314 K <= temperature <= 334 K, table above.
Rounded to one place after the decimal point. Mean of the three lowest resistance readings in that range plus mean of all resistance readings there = 54.3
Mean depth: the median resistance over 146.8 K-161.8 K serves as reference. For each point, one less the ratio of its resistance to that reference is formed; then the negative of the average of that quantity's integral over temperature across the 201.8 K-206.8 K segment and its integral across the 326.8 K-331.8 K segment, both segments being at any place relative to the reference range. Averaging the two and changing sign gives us -0.16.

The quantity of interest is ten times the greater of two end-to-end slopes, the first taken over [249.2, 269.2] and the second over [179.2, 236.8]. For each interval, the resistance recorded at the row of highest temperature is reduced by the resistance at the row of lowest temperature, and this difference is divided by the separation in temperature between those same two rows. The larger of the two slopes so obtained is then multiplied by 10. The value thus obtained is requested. 0.49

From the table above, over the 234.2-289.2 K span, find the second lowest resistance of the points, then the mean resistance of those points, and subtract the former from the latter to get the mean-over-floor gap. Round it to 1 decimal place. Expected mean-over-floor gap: 1.2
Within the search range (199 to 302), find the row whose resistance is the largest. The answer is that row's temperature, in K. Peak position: 220.5 K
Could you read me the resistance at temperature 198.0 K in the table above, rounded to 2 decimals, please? 28.87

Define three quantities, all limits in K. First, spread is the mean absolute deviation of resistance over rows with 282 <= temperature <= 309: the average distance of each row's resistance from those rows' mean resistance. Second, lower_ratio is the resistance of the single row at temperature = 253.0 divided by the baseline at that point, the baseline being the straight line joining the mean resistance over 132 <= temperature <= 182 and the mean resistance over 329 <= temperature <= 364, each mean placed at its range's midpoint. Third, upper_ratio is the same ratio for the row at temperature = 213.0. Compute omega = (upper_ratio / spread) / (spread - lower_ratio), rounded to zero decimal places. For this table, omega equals -4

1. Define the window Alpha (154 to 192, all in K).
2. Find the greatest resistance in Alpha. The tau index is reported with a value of 31.16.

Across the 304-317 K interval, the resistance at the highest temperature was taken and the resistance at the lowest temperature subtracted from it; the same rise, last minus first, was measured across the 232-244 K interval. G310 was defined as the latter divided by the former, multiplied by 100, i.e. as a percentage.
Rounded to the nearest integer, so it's 1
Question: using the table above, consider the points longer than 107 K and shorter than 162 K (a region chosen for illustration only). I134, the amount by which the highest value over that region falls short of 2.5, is -28.3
